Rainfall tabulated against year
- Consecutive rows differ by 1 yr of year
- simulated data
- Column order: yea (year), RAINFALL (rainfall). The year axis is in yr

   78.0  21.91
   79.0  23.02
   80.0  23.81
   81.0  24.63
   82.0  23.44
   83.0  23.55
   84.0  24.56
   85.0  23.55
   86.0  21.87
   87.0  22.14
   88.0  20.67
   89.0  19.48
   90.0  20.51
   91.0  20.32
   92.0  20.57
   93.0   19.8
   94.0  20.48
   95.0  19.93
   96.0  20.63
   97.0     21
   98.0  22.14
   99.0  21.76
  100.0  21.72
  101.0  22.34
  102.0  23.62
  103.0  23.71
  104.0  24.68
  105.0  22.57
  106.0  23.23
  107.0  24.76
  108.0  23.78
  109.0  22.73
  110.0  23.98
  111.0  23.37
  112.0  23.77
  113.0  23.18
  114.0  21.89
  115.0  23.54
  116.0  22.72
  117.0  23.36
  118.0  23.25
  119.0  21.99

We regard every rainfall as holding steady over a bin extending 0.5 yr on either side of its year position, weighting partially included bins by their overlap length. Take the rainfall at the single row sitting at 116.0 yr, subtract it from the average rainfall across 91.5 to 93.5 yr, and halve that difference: -1.3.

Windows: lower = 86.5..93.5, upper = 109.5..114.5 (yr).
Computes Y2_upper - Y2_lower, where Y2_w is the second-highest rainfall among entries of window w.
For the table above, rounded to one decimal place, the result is 3.1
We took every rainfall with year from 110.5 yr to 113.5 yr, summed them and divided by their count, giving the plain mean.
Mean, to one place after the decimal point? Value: 23.4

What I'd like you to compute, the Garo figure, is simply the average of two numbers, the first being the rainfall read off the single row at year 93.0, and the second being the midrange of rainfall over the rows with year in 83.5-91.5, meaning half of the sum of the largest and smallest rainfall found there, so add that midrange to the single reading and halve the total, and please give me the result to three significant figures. 20.9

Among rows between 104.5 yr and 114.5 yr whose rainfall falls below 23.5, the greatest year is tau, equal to 114.0 yr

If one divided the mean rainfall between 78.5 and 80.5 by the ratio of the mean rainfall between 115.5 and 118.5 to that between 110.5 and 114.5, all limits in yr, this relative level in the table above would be 23.4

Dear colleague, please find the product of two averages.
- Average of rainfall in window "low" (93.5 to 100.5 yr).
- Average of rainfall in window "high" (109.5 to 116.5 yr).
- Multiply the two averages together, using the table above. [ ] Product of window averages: 490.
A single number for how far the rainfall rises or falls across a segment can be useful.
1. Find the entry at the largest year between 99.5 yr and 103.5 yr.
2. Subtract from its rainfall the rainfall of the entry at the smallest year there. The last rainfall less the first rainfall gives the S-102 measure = 2.0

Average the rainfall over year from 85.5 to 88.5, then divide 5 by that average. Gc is 0.232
